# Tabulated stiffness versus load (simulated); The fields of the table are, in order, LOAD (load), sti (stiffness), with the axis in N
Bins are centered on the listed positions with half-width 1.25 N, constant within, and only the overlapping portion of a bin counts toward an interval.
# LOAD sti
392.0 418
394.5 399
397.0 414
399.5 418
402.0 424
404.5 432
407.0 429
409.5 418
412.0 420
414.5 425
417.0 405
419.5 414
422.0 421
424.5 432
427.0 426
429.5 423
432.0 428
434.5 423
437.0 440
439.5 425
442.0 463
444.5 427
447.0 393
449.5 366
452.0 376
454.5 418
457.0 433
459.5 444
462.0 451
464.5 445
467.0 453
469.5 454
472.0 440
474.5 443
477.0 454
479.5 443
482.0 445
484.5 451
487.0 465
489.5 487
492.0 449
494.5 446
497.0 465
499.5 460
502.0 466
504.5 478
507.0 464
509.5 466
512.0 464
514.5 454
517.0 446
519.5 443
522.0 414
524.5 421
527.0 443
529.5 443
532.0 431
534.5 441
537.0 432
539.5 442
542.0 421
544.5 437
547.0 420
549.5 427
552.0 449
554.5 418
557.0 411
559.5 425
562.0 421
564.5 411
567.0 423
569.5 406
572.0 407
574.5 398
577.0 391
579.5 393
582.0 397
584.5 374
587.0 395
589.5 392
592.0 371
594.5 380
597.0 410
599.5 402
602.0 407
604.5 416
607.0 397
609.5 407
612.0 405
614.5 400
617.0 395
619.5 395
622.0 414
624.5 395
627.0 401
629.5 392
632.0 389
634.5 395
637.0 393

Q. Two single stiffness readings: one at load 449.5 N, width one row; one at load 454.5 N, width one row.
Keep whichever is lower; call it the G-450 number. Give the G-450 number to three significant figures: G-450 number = 366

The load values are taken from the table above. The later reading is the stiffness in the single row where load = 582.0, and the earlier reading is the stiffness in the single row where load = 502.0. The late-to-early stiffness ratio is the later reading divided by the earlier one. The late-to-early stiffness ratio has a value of 0.85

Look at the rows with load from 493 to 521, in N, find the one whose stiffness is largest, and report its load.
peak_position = 504.5 N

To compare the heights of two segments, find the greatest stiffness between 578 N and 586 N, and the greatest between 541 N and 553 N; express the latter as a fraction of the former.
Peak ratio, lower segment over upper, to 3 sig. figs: 1.13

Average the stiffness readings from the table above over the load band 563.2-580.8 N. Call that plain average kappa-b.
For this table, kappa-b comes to 404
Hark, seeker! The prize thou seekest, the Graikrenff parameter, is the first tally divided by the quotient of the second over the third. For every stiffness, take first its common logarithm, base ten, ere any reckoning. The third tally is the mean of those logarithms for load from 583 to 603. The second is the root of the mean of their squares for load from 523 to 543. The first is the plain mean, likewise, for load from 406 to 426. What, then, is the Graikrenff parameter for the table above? 2.58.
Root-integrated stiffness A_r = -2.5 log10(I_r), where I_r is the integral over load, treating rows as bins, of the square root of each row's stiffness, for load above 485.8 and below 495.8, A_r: -5.830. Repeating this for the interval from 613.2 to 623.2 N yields -5.754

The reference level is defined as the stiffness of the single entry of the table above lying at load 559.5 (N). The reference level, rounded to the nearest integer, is 425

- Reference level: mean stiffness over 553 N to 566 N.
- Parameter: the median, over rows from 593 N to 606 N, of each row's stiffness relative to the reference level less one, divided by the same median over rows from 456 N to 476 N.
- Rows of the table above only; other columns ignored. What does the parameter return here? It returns -0.4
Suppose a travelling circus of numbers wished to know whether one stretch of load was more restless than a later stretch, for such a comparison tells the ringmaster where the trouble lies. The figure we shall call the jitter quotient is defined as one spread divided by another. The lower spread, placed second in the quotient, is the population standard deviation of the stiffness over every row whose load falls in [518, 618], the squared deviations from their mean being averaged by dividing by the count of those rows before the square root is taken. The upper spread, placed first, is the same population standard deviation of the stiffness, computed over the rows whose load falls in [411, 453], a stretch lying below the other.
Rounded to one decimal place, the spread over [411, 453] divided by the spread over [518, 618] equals 1.1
